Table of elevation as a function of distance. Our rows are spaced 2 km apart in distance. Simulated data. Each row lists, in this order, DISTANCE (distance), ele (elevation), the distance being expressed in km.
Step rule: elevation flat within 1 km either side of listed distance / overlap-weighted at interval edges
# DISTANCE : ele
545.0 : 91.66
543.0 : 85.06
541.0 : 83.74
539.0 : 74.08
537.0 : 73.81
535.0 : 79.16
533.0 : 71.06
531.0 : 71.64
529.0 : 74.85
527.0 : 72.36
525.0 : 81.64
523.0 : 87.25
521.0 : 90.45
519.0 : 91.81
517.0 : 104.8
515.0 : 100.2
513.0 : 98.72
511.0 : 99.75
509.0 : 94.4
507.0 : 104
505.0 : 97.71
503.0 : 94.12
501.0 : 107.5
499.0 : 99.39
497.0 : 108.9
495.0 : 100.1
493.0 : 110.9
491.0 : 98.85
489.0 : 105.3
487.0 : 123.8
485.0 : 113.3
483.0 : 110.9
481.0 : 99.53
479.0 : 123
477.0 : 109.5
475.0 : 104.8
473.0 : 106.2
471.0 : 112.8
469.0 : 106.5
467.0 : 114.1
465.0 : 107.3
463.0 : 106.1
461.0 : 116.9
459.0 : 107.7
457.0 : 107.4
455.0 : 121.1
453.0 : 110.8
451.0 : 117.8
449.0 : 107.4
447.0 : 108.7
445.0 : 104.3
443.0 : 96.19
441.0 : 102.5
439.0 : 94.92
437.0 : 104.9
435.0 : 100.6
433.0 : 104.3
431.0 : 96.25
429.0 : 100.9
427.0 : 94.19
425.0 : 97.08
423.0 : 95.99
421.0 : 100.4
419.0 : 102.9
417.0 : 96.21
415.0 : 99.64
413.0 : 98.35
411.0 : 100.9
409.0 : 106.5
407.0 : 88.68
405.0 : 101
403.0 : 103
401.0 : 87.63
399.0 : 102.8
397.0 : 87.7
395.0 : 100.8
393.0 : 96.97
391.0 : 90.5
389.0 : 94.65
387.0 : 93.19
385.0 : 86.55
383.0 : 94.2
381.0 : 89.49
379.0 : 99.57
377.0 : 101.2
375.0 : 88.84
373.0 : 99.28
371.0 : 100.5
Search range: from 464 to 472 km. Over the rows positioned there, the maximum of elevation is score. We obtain 114.1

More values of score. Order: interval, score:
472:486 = 123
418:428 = 102.9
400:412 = 106.5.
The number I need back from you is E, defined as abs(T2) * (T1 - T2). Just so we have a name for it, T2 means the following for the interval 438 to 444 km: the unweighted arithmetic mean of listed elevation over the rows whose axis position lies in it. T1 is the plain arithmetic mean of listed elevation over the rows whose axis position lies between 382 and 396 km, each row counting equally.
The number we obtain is -395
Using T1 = 94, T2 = 98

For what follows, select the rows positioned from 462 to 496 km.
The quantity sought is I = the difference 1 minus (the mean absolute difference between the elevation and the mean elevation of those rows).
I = -4.4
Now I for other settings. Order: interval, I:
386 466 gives -4.9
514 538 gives -8.7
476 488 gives -5.7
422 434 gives -2.0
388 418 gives -3.9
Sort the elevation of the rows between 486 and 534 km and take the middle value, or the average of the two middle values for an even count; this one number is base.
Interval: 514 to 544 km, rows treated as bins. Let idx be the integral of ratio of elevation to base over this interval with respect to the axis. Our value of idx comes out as 25.1 km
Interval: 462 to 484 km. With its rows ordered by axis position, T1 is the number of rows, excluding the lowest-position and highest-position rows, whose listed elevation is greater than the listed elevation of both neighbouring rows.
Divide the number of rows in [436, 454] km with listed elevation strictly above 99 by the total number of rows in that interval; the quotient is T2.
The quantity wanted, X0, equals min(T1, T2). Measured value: 0.78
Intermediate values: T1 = 3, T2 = 0.78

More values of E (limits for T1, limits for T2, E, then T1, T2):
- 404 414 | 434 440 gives -106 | 99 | 100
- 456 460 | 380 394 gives 1414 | 108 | 92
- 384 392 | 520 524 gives 211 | 91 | 89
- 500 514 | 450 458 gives -1693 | 99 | 114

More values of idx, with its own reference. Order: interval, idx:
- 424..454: 31.2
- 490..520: 30.6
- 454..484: 33.5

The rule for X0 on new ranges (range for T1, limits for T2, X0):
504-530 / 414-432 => 0.44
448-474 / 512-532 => 0.20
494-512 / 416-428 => 0.33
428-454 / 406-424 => 0.56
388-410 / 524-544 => 0.00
